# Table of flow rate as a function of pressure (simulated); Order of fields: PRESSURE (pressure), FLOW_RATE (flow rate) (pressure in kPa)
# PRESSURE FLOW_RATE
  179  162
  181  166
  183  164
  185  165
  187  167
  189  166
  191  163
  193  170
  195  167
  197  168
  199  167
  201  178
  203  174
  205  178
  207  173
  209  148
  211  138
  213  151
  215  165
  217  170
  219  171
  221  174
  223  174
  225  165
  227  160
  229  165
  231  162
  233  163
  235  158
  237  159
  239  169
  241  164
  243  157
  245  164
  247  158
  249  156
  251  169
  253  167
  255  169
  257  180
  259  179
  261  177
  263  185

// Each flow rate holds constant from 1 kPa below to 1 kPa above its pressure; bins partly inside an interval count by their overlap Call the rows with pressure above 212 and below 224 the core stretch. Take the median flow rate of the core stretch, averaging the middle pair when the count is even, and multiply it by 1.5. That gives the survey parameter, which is 256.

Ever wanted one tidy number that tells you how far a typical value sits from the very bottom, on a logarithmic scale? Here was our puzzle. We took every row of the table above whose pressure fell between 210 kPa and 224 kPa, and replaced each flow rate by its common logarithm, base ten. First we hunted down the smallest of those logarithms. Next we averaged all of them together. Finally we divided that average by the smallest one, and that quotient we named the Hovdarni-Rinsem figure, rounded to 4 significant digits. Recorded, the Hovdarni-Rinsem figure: 1.033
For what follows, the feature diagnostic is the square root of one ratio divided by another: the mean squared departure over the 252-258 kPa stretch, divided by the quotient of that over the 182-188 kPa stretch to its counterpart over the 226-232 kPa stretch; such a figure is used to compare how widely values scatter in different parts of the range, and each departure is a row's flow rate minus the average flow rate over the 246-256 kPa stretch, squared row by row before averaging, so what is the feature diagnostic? 13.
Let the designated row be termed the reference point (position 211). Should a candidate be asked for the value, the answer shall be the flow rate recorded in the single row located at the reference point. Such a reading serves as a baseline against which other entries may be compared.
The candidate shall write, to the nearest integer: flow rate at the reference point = 138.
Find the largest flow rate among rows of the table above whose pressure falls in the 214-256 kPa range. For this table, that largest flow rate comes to 174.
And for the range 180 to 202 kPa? 178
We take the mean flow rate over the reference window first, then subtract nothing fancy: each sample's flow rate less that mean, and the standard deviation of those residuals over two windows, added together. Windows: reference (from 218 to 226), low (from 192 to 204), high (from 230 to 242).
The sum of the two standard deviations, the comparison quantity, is 8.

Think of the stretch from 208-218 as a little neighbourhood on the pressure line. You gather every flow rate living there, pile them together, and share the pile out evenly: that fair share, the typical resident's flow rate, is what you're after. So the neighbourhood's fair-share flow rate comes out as 154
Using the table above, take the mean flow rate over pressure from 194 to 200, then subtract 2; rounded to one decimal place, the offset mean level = 165.3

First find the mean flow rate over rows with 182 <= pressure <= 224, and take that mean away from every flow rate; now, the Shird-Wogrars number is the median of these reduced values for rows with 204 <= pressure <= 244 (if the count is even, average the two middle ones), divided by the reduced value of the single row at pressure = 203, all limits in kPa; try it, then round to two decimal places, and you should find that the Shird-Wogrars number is -0.22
